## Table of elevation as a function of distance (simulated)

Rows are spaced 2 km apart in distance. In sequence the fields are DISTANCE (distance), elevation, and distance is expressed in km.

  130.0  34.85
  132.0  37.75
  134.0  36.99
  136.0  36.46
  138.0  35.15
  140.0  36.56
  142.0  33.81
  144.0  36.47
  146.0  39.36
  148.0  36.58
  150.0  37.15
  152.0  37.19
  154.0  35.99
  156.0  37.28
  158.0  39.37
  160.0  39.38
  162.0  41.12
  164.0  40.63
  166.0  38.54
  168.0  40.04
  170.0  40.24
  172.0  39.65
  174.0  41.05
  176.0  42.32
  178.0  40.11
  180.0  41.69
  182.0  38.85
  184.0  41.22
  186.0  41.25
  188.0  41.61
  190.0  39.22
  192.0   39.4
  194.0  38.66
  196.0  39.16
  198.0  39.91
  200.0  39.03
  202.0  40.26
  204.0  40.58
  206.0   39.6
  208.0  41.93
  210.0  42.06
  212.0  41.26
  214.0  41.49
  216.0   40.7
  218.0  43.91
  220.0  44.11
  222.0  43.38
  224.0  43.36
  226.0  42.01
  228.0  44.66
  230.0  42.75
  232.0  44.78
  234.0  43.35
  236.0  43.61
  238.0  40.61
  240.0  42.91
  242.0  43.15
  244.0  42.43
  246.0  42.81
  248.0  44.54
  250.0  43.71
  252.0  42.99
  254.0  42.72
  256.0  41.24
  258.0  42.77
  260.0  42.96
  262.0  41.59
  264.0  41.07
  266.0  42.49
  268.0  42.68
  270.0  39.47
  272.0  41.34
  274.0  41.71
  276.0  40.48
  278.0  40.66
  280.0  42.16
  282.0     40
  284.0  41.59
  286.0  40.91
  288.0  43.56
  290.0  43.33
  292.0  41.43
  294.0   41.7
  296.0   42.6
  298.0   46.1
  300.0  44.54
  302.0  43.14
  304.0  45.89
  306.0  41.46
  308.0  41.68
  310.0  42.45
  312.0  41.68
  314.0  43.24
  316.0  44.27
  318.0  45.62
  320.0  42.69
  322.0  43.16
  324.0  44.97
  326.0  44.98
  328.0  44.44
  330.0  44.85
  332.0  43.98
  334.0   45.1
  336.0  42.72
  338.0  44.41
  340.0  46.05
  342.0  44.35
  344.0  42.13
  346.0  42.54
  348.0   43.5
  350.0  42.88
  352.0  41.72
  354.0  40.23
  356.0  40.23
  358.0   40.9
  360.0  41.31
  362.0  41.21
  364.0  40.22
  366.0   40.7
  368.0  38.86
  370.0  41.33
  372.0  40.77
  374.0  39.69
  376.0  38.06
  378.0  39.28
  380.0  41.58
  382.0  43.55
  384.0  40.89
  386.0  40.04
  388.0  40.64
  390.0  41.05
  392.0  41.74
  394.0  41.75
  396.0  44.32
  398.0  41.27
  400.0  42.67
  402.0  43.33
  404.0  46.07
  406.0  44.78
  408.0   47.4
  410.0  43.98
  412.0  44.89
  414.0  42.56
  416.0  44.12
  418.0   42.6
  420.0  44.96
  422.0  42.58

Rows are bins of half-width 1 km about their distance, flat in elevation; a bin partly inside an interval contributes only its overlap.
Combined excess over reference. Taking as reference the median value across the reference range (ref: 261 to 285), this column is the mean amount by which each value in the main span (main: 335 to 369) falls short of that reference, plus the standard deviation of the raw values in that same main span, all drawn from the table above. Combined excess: 1.3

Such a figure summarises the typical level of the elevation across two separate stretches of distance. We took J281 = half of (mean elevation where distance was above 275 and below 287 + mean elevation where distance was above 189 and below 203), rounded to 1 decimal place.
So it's 40.2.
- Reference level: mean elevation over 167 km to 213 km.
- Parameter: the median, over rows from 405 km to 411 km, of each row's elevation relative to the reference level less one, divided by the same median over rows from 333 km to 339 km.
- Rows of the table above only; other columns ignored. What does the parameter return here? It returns 1.09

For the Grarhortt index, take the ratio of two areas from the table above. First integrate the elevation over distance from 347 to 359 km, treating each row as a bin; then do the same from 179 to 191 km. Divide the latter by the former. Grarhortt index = 0.98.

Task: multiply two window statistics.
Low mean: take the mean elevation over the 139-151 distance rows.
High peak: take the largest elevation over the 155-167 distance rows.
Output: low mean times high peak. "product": 1507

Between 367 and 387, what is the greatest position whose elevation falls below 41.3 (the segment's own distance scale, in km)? 386.0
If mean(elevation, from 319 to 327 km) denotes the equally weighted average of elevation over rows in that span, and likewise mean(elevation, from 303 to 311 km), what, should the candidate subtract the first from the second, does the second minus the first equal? -1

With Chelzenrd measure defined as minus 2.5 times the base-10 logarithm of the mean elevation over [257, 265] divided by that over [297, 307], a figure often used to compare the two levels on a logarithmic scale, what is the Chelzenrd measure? 0.05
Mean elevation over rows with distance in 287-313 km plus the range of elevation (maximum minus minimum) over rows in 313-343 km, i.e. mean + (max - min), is 46.4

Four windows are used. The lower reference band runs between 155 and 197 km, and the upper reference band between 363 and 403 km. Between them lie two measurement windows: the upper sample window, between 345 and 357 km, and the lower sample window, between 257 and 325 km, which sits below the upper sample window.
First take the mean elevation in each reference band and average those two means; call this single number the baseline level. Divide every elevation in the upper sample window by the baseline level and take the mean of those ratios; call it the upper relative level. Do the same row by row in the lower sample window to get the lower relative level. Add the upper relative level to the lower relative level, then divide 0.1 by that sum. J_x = 0.0481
